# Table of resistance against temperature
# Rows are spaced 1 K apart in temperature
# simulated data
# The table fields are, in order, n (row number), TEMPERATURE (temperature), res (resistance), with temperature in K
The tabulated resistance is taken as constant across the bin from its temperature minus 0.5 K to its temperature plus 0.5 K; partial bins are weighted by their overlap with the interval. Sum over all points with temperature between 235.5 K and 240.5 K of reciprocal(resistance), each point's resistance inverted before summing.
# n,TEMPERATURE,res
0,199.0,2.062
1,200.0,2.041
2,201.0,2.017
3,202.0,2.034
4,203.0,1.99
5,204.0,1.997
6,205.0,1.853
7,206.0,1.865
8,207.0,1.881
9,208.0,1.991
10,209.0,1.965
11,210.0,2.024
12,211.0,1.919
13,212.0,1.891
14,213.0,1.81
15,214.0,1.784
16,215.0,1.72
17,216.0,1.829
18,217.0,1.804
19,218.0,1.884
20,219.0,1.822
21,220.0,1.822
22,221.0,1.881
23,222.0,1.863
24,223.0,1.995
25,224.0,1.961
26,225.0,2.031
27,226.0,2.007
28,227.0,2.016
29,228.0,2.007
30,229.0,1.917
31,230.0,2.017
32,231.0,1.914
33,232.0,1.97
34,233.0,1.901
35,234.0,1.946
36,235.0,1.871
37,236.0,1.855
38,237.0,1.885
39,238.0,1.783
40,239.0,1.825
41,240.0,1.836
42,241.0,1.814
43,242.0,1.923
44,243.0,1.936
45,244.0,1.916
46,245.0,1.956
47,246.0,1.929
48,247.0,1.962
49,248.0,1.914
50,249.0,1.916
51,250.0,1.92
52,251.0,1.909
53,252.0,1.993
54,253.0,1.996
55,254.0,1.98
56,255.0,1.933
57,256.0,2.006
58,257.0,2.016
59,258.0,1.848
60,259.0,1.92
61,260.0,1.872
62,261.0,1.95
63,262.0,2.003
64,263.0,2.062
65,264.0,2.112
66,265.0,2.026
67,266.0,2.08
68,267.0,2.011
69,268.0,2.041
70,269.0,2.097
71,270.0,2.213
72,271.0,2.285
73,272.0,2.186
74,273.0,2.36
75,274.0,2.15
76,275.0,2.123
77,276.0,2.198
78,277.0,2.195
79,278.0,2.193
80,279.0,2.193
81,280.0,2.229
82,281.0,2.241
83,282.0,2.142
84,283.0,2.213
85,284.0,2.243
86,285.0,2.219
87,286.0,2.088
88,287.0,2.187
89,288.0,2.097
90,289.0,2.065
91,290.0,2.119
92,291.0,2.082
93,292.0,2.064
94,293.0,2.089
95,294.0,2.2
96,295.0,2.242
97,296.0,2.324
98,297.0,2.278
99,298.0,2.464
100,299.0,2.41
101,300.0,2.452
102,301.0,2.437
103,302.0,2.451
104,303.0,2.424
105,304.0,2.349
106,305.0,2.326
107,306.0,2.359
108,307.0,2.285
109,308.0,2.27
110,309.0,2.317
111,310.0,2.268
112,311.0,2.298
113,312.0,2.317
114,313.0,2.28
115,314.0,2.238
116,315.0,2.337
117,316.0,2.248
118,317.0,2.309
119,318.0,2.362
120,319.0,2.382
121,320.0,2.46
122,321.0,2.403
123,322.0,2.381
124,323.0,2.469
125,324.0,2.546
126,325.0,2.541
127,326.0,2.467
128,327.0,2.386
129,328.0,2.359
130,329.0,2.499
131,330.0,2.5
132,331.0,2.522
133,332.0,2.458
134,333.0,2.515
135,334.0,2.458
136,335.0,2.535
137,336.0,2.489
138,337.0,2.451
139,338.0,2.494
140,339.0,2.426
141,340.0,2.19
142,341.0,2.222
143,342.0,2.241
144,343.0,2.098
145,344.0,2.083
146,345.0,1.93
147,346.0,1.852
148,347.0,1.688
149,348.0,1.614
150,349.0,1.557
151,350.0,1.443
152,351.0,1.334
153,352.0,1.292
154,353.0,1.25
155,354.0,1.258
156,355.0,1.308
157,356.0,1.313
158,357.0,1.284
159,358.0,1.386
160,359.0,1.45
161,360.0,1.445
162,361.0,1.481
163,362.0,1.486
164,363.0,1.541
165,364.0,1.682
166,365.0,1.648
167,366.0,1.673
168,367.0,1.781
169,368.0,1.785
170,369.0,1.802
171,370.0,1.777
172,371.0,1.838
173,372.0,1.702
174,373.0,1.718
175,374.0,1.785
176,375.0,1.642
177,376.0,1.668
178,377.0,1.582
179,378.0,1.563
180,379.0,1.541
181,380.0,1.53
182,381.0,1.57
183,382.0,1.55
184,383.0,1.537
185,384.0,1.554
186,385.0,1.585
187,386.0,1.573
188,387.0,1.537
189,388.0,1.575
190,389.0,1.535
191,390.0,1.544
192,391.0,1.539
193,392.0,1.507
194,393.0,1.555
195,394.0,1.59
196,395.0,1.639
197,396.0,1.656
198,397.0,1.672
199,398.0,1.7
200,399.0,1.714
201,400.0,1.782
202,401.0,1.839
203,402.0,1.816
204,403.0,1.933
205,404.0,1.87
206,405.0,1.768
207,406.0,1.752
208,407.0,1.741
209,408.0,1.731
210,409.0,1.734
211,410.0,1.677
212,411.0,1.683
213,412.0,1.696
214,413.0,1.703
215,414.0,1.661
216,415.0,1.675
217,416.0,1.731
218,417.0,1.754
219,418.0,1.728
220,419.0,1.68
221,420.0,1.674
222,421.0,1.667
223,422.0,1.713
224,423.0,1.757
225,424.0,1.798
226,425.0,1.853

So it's 2.72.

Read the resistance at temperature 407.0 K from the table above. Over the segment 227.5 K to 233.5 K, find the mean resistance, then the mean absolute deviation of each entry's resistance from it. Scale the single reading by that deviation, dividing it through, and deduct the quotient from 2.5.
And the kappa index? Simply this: -37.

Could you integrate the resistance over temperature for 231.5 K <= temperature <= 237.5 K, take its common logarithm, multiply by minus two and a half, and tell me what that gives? -2.6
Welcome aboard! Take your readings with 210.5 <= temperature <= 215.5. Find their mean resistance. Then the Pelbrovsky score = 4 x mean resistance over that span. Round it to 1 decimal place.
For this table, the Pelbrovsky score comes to 7.3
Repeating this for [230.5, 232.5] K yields 7.8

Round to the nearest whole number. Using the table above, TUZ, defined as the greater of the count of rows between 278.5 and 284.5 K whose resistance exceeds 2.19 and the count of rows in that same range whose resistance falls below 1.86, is 5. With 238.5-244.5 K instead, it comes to 3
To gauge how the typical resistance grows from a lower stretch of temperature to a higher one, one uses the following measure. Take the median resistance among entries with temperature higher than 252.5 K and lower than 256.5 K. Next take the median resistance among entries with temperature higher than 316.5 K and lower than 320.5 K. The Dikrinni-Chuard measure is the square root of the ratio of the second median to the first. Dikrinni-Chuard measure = 1.09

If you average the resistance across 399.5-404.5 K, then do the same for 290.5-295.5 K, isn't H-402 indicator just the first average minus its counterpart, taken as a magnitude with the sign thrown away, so 0.29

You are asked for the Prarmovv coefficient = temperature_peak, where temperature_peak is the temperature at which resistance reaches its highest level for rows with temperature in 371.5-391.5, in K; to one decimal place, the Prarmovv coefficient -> 374.0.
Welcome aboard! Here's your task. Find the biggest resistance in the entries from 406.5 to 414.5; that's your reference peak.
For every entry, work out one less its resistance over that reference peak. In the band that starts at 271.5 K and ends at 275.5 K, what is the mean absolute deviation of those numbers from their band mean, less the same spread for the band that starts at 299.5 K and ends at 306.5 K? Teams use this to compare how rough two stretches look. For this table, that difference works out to 0.017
